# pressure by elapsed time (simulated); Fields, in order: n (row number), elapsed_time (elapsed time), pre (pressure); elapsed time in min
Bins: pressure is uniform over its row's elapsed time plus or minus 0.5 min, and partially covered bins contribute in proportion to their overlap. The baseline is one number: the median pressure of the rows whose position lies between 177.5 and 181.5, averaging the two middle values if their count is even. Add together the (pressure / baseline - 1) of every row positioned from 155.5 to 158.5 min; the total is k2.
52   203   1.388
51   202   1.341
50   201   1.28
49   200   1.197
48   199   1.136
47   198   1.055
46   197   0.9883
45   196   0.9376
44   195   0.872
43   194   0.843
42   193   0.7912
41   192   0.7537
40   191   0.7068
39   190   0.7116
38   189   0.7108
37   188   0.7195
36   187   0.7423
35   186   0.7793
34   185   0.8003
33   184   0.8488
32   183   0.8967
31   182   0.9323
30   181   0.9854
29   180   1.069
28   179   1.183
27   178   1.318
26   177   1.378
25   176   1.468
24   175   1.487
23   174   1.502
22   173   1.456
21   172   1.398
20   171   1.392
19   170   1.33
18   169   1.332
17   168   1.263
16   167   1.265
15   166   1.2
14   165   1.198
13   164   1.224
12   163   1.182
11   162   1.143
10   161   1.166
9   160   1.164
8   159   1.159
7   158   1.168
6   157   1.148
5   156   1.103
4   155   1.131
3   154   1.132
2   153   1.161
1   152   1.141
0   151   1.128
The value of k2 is 0.0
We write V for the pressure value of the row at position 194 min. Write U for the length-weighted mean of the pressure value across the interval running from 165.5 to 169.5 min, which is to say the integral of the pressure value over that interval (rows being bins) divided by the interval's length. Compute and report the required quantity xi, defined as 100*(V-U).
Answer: -42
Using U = 1.3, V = 0.843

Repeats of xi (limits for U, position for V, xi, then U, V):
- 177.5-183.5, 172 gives 33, 1.1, 1.398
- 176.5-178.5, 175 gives 14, 1.3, 1.487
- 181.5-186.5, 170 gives 48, 0.9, 1.33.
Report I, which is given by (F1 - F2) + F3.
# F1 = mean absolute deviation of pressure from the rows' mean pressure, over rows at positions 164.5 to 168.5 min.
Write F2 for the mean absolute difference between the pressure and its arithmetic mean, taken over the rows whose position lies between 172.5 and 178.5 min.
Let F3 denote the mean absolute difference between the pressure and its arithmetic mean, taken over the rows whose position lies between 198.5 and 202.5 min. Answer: 0.05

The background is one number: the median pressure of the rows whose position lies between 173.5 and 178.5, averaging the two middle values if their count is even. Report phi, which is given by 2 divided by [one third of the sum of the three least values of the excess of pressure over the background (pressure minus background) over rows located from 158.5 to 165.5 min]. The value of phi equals -6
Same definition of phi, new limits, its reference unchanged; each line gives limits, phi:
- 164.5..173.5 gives -8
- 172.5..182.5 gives -4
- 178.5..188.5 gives -3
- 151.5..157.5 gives -6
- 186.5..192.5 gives -3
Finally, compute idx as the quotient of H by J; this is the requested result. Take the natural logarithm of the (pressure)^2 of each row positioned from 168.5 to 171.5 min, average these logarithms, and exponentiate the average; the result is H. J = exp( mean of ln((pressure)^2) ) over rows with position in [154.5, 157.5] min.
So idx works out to 1.44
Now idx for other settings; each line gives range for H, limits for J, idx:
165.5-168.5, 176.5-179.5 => 0.93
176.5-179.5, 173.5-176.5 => 0.75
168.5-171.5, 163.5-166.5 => 1.25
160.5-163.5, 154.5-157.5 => 1.07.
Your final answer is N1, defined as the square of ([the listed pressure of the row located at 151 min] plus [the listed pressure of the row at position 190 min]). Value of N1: 3.4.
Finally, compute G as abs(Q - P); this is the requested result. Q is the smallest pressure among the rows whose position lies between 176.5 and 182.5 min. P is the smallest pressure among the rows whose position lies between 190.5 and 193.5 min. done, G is 0.23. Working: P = 0.7068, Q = 0.9323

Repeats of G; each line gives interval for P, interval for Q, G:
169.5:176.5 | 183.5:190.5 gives 0.62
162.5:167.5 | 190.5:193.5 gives 0.48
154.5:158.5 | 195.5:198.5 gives 0.17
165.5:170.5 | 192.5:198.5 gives 0.41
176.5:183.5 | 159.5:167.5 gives 0.25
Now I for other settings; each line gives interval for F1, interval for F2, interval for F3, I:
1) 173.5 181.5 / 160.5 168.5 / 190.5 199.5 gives 0.25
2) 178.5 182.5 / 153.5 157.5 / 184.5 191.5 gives 0.10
